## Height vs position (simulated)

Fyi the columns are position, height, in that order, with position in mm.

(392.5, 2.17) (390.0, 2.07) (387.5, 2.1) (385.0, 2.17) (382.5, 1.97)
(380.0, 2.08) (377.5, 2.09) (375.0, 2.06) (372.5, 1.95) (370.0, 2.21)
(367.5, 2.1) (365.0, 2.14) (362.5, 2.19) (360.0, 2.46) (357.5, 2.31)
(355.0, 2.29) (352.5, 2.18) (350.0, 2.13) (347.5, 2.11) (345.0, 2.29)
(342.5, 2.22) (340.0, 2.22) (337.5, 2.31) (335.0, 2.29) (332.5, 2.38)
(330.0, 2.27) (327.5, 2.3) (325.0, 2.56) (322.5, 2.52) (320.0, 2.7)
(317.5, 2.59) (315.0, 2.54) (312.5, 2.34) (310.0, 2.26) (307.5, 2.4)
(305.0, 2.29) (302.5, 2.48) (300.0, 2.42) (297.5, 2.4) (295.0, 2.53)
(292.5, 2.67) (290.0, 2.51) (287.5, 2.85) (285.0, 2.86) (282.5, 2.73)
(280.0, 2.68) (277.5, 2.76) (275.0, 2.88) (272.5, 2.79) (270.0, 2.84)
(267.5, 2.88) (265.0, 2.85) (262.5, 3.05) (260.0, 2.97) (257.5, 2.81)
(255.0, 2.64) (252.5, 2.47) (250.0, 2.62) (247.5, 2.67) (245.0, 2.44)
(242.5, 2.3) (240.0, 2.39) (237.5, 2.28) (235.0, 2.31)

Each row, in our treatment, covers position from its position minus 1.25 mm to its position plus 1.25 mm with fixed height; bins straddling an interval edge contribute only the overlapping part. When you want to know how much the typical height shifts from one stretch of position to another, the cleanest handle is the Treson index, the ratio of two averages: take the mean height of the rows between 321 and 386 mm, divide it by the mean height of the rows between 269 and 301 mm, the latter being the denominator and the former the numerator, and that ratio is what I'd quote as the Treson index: 0.828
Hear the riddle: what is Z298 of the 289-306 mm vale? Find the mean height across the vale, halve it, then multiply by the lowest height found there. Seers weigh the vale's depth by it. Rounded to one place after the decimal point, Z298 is 2.8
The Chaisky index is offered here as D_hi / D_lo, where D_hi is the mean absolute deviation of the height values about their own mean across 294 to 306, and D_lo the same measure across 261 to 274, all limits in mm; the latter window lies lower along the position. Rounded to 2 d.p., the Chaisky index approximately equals 0.96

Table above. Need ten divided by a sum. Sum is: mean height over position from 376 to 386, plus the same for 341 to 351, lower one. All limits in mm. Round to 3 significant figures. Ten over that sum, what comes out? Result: 2.34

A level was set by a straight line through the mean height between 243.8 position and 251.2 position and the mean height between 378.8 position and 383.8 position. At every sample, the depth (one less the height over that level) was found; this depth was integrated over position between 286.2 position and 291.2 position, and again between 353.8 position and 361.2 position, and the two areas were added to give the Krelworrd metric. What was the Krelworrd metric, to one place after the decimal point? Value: -1.4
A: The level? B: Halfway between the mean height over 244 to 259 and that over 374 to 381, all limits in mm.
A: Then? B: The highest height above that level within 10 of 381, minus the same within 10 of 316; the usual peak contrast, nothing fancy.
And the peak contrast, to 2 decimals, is -0.53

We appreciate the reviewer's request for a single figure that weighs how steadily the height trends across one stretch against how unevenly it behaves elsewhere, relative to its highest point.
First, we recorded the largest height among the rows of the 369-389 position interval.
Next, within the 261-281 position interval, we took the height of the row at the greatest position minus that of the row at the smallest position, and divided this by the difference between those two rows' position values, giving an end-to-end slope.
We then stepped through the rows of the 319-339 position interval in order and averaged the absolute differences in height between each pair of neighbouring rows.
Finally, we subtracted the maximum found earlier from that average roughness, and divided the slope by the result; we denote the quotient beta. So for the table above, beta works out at 0.010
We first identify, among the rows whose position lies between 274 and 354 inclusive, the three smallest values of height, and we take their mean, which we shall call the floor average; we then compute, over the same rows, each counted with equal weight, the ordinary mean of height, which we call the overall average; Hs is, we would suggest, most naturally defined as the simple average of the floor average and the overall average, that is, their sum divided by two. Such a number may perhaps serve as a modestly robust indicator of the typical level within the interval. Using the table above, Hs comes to 2.30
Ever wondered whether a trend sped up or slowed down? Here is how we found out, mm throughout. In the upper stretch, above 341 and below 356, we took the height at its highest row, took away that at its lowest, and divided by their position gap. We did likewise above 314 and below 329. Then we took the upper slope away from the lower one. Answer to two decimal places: -0.02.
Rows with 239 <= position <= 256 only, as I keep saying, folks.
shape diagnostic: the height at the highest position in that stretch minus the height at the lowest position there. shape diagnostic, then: 0.25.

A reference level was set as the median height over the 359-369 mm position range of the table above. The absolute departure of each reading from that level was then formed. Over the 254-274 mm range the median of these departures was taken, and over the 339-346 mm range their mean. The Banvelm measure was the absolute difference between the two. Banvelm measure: 0.60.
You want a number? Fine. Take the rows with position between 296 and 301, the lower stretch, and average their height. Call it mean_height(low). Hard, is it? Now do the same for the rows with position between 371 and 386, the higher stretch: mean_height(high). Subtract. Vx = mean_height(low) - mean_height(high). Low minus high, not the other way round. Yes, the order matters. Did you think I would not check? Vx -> 0.36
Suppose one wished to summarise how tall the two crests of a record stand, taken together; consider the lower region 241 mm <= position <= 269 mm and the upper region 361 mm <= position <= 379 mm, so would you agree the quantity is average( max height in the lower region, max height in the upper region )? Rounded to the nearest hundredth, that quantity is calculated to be 2.63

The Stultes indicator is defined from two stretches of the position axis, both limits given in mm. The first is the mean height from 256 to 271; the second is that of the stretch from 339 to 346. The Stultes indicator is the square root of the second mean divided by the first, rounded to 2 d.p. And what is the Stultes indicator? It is 0.88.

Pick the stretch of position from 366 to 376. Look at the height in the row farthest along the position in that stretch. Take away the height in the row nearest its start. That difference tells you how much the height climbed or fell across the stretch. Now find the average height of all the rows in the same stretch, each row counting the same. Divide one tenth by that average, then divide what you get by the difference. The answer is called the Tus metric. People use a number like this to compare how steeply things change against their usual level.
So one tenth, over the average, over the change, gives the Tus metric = -1.20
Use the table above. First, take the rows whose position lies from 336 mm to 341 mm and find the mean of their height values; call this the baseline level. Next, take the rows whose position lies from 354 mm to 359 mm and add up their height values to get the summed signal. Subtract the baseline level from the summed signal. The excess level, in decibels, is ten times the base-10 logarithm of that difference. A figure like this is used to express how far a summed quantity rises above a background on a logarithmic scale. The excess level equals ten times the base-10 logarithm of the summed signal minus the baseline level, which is 3.68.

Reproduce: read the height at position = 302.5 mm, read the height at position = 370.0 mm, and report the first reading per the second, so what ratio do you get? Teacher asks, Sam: 1.1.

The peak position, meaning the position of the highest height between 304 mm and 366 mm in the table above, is 320.0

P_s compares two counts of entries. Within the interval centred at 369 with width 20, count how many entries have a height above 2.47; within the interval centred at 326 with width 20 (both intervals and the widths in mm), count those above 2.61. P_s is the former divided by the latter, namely 0.0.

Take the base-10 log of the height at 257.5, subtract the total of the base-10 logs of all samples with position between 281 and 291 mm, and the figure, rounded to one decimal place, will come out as -1.3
